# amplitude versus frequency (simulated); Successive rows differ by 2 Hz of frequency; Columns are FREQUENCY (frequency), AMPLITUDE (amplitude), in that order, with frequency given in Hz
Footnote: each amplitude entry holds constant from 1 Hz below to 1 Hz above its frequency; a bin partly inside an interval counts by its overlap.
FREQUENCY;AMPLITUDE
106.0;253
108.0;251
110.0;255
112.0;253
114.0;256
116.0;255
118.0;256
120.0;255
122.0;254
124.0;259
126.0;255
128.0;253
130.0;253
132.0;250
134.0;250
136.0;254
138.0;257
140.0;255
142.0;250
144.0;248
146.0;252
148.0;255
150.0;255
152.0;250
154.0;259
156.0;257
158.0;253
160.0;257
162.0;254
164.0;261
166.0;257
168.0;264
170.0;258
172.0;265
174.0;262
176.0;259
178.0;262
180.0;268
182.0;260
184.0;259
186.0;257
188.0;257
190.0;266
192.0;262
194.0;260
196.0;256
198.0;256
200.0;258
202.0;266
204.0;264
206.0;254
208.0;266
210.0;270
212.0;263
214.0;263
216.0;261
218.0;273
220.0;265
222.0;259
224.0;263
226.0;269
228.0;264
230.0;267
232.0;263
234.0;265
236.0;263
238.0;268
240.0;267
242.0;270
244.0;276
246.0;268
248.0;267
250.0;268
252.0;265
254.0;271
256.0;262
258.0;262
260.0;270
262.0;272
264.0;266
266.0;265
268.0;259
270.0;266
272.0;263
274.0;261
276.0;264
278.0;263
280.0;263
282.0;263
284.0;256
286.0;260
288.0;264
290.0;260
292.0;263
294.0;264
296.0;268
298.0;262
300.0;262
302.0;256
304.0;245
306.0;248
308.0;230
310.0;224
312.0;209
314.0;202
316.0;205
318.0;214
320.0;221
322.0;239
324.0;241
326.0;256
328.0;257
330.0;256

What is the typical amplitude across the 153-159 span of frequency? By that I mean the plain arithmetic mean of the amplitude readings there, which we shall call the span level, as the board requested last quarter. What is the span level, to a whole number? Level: 256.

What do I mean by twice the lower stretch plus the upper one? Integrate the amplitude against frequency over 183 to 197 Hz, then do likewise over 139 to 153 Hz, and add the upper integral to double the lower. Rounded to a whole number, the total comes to 10694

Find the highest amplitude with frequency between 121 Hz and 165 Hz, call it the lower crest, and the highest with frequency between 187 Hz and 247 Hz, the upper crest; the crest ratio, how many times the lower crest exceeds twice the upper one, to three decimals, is 0.473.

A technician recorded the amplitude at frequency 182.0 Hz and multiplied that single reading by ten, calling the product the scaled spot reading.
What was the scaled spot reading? 2600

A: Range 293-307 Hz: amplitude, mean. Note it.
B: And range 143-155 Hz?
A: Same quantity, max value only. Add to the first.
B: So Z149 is 516.9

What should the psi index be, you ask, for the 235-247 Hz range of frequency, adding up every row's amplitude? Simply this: 1612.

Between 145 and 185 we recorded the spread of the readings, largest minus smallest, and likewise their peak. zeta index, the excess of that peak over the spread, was 250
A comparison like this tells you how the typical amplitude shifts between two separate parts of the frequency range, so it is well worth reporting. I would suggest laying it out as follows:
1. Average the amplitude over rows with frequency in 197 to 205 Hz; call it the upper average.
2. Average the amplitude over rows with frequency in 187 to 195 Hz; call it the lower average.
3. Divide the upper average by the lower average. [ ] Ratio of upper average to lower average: 1.00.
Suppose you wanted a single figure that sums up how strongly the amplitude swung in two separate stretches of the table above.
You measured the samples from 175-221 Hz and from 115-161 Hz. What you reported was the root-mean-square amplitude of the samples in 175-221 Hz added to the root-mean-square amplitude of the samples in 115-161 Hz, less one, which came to 515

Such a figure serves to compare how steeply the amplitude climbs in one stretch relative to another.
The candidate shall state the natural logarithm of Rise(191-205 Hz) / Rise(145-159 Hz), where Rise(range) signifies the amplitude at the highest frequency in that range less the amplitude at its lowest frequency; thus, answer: 0.69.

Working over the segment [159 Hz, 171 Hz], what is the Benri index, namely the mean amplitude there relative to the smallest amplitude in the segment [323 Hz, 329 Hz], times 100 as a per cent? 107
